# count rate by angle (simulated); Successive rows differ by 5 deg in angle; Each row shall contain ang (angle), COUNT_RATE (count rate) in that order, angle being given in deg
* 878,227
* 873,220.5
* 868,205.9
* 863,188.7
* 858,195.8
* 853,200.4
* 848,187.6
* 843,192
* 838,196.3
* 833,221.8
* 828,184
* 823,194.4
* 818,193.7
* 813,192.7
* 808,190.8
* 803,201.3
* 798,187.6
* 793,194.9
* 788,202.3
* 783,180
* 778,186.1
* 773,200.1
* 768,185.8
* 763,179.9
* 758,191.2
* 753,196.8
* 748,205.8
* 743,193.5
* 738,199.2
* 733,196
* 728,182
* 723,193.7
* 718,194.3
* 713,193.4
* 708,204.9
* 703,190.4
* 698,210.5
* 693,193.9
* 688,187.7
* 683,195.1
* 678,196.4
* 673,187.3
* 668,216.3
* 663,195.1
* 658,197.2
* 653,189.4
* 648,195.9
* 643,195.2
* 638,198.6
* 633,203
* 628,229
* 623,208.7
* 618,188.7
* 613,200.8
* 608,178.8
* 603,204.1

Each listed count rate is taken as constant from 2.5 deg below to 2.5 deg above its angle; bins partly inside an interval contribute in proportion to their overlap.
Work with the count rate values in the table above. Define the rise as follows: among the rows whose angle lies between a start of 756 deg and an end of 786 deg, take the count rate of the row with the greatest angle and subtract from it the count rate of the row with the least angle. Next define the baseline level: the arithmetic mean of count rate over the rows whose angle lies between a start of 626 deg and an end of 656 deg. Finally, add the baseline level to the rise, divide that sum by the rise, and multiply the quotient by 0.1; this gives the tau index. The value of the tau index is -1.7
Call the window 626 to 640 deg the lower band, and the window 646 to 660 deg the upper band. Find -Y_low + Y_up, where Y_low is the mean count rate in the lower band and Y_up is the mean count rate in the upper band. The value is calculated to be -16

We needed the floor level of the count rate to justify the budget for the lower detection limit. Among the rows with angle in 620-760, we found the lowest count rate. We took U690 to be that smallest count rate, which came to 182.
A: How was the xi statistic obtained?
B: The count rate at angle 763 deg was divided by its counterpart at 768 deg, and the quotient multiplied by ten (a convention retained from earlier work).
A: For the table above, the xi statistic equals 9.7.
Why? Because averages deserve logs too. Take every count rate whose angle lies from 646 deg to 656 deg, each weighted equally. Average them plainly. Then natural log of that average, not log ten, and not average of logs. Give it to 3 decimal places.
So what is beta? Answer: 5.261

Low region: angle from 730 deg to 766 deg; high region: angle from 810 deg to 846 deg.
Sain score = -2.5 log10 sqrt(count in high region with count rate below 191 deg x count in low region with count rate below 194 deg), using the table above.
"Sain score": -0.60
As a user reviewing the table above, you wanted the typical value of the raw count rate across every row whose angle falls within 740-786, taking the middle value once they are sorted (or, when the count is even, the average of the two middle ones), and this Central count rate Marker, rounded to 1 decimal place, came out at 191.2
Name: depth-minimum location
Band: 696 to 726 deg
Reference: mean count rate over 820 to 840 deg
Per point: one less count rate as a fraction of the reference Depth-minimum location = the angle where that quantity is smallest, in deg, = 698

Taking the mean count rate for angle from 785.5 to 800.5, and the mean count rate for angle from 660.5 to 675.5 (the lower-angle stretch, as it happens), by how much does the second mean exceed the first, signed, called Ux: 5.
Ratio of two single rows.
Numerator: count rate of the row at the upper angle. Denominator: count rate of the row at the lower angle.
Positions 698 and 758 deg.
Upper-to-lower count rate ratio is 0.91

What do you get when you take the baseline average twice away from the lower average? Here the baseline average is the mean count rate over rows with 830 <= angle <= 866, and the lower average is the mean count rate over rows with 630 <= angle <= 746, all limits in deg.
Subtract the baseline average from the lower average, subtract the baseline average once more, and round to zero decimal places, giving -199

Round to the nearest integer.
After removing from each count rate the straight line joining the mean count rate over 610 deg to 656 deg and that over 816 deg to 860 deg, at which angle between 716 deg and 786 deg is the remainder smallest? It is 763 deg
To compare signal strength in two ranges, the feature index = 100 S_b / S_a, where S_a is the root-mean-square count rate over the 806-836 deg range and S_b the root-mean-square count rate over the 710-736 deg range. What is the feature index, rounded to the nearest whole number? 98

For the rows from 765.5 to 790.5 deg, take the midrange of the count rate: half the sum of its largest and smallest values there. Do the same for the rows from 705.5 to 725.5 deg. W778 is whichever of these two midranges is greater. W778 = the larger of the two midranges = 199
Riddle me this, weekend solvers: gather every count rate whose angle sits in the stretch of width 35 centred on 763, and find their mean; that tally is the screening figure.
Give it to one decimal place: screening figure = 192.2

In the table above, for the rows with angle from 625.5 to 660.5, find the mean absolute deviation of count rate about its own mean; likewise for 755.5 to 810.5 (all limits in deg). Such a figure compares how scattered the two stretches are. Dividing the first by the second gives 1.3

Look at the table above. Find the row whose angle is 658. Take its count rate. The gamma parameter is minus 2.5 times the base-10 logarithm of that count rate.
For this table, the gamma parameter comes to -5.74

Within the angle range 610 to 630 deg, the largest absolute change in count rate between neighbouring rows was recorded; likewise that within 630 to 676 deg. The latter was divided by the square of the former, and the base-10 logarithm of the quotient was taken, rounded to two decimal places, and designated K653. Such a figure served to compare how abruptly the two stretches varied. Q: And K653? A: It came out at -1.15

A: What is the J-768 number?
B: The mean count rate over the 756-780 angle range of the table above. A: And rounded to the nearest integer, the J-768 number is 189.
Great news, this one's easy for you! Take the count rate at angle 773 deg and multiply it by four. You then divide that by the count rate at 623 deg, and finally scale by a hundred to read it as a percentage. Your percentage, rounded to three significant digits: 384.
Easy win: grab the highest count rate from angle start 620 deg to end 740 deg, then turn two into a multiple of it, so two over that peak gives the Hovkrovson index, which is 0.0087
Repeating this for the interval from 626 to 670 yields 0.0087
